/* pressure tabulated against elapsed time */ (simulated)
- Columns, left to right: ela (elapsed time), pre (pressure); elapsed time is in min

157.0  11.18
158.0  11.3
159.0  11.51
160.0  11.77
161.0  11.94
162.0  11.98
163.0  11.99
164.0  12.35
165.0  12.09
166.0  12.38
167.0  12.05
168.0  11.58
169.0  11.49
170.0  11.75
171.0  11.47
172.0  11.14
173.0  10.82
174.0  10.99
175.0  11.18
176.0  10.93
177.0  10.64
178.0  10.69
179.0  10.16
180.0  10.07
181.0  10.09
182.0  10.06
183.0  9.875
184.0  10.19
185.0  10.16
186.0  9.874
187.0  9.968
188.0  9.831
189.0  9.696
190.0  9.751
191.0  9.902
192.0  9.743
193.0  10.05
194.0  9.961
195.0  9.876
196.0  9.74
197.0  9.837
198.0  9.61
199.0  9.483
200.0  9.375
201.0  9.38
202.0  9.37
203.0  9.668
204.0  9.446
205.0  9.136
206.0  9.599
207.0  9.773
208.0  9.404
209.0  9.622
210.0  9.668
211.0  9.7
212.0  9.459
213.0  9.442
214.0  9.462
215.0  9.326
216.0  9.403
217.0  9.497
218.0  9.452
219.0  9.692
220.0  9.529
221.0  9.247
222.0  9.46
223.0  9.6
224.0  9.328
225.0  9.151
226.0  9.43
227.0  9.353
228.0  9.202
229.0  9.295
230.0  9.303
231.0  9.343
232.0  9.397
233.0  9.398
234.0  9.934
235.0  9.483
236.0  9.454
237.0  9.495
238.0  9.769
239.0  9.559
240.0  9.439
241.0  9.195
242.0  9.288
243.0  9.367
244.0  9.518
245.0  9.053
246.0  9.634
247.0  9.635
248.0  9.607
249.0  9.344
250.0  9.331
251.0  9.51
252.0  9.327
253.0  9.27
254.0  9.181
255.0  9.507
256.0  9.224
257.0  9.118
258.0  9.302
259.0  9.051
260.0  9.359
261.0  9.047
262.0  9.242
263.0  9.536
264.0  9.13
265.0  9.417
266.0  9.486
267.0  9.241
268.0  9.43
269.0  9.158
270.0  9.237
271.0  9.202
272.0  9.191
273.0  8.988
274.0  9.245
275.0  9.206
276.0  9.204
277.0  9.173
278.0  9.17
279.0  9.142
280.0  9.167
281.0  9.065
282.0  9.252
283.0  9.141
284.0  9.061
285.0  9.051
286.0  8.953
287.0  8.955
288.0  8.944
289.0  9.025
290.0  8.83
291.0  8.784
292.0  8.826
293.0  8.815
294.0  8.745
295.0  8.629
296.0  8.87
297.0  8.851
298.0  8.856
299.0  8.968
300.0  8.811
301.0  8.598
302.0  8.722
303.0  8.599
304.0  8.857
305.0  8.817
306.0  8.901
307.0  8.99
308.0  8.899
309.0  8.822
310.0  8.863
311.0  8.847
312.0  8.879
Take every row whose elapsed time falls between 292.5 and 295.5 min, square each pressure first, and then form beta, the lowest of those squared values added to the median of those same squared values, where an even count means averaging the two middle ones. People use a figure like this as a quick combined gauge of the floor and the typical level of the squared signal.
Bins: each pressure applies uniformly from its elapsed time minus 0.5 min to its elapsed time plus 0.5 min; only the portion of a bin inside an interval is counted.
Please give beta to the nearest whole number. 151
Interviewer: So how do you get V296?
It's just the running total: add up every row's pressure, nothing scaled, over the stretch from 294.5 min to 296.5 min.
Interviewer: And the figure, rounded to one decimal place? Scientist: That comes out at 17.5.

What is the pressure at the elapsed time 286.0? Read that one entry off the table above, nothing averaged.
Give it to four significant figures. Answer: 8.953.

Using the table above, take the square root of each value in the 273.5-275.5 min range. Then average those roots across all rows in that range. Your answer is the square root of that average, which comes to 1.74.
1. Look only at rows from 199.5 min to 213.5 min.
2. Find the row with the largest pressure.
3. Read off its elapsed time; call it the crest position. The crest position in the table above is 207.0 min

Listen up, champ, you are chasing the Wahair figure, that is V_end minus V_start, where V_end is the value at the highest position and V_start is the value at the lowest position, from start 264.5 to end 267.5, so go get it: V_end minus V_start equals -0.2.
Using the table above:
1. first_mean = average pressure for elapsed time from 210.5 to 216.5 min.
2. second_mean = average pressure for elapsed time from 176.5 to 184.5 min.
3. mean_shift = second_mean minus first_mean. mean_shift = 0.76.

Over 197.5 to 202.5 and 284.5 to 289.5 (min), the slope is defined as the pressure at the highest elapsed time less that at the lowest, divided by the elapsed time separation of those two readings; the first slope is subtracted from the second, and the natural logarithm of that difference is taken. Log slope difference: -2.93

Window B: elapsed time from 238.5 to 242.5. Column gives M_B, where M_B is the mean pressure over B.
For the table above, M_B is 9.4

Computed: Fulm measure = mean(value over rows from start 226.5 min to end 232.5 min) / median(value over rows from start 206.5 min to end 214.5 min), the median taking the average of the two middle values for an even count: 0.976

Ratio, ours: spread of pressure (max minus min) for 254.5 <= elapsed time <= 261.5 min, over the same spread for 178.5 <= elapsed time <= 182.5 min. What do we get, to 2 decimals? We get 4.60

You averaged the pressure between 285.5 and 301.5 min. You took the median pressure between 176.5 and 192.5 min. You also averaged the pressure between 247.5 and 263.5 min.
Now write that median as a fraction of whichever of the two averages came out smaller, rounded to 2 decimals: 1.13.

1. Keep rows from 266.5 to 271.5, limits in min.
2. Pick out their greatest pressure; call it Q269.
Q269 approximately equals 9.43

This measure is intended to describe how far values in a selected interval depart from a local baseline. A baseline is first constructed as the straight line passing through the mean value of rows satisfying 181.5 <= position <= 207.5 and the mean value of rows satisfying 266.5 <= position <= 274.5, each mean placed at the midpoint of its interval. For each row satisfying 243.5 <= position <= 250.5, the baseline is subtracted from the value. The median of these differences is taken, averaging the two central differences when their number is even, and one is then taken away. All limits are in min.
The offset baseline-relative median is -0.88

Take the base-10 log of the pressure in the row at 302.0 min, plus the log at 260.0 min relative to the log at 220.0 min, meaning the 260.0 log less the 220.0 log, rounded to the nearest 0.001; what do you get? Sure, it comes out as 0.933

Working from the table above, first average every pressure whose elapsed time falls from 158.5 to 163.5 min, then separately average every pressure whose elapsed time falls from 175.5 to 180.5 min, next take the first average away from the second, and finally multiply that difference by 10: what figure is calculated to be -13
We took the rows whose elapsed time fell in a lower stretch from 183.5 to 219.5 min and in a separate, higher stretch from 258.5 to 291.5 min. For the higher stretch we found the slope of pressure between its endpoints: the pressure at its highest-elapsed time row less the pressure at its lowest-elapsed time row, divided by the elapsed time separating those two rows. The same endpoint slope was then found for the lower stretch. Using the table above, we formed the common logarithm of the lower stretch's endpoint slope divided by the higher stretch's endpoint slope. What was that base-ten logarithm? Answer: 0.23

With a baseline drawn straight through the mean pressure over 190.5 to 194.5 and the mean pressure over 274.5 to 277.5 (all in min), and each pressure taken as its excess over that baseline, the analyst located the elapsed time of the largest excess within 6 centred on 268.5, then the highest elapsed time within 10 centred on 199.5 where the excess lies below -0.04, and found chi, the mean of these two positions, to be 235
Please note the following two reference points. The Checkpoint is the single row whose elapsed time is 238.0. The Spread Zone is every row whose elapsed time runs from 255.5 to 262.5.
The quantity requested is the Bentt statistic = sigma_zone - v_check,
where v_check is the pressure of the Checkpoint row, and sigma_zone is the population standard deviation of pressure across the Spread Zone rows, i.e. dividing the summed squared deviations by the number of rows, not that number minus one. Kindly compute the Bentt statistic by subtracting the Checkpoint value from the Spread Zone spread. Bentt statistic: -9.7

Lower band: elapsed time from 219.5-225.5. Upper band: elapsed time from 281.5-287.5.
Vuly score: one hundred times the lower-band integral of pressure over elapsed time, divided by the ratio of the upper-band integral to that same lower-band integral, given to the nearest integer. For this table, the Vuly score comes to 5828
